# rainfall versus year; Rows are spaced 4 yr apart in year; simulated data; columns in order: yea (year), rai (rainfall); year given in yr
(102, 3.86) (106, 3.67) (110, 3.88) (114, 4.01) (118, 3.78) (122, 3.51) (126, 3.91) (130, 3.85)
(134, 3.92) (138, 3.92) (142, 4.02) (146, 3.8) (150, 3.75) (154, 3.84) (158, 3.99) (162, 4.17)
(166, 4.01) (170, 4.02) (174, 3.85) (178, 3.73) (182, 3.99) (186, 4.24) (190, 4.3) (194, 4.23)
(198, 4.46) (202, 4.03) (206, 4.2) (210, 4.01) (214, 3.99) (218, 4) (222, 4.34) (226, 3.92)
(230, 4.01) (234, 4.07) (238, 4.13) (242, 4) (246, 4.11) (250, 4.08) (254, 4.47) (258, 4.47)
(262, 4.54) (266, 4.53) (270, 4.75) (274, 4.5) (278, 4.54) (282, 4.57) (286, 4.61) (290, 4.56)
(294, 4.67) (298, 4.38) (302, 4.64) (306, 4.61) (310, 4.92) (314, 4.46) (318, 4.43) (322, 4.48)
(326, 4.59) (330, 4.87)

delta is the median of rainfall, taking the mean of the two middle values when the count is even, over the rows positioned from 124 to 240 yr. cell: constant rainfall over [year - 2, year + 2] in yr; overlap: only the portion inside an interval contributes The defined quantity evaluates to 4.01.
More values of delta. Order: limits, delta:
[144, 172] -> 3.99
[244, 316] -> 4.54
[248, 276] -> 4.50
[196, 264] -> 4.08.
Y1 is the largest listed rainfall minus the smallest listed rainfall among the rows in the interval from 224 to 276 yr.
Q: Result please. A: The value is 0.83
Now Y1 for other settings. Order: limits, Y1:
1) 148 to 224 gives 0.73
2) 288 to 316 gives 0.54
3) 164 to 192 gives 0.57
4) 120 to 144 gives 0.51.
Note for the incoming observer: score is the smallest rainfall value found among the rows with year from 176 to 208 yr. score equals 3.73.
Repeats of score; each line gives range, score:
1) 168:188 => 3.73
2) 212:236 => 3.92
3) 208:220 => 3.99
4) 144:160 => 3.75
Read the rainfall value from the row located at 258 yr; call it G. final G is 4.47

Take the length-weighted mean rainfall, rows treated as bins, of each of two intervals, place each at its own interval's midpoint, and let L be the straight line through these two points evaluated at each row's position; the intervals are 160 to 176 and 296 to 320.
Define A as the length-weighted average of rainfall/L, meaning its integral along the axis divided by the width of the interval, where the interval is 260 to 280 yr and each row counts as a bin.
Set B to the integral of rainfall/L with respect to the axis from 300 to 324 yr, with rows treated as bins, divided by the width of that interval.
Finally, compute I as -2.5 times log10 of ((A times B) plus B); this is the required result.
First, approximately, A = 1.03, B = 1.00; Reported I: -0.77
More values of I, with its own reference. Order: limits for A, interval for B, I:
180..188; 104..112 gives -0.76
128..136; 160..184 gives -0.74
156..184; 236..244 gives -0.68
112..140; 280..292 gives -0.78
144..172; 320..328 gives -0.72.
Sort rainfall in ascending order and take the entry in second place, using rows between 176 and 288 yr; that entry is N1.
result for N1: 3.92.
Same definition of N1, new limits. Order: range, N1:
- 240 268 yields 4.08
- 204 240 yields 3.99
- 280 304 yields 4.56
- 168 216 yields 3.85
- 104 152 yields 3.67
